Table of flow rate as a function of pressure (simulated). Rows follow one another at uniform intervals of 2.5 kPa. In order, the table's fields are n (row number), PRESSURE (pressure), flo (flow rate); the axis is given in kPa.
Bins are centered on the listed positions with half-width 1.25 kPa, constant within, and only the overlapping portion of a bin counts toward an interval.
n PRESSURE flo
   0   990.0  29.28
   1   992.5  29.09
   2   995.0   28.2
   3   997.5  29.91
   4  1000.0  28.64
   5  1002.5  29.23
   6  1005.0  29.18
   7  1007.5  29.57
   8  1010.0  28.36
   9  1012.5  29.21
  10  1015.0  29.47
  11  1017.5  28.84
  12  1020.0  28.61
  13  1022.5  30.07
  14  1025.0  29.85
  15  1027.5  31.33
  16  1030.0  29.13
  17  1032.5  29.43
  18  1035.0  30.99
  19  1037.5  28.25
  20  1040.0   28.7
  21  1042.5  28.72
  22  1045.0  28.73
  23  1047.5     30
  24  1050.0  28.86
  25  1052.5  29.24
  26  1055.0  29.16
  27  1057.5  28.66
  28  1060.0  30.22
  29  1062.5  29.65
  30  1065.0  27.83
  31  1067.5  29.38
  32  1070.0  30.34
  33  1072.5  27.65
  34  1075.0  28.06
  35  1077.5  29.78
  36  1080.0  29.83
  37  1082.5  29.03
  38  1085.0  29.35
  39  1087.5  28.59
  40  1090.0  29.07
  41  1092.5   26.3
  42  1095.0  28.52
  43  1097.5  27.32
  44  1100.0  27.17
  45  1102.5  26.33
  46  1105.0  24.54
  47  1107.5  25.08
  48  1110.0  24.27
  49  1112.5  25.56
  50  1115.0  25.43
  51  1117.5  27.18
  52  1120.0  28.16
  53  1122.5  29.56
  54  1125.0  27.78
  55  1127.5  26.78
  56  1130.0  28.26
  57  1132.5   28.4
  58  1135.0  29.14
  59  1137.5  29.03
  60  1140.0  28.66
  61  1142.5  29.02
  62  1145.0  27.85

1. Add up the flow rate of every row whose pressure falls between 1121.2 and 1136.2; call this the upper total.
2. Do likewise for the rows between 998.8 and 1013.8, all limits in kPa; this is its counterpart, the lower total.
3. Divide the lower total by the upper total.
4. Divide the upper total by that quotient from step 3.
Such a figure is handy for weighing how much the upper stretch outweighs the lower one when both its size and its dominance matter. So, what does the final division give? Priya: 166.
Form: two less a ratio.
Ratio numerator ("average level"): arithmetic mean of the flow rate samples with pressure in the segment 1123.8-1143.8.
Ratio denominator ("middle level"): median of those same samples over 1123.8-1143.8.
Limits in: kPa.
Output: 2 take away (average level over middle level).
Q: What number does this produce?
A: 1.005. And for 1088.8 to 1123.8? 1.000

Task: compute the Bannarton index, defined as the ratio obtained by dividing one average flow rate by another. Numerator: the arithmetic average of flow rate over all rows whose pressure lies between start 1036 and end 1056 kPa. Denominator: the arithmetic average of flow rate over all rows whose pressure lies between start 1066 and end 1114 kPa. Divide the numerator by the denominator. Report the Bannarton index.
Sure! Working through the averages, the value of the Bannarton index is 1.05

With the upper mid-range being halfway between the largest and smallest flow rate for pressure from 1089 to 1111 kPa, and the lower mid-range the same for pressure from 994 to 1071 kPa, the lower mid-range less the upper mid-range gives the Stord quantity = 2.9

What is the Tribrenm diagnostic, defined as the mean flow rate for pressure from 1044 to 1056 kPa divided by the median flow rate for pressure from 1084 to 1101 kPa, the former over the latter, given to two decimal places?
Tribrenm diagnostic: 1.02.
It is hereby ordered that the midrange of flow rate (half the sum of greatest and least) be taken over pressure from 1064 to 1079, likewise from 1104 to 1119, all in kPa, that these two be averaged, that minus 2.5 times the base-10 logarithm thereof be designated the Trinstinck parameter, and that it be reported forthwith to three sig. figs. -3.59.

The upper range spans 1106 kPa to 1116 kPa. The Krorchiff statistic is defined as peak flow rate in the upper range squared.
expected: 653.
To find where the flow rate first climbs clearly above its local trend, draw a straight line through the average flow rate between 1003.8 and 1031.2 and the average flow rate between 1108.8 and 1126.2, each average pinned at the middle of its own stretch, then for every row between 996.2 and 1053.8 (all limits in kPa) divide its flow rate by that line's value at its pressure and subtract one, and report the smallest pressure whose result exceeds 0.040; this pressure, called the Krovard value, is 1027.5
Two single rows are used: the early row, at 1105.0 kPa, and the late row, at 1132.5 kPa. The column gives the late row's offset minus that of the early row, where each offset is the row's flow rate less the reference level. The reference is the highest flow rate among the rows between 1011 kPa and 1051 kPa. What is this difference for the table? 3.9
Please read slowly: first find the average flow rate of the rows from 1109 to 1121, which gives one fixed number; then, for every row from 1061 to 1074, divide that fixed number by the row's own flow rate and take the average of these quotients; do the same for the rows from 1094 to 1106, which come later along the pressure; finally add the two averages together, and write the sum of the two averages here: 1.88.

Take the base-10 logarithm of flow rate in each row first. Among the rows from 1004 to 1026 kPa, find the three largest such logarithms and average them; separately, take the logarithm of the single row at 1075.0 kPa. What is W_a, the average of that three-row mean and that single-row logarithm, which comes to 1.46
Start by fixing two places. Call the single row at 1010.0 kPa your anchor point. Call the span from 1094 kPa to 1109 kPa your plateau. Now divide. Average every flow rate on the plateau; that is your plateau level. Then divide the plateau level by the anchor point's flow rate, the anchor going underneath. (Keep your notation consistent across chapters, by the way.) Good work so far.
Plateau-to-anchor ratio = 0.93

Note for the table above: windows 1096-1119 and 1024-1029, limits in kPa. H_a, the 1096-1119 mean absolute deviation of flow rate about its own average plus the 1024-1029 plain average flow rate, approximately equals 31.6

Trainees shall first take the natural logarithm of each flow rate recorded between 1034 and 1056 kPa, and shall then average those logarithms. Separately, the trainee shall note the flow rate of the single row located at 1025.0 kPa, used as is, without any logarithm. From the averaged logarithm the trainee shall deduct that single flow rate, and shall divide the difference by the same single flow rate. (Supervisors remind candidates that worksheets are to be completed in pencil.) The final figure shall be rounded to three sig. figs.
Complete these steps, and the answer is -0.887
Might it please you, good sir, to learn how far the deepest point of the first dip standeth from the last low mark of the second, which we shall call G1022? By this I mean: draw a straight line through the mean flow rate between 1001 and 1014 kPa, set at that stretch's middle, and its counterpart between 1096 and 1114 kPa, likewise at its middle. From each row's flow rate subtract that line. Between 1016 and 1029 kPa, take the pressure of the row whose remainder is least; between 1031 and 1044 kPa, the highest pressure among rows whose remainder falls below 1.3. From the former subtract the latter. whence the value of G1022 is -22.5 kPa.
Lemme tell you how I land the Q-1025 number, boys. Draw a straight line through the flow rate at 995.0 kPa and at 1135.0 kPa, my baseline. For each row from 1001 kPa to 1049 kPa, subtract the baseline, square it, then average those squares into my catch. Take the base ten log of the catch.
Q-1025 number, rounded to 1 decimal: 0.2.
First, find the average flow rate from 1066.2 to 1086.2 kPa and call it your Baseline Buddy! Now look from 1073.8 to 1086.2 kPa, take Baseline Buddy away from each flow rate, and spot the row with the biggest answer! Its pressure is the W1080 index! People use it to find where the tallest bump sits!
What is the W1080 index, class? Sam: 1080.0 kPa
